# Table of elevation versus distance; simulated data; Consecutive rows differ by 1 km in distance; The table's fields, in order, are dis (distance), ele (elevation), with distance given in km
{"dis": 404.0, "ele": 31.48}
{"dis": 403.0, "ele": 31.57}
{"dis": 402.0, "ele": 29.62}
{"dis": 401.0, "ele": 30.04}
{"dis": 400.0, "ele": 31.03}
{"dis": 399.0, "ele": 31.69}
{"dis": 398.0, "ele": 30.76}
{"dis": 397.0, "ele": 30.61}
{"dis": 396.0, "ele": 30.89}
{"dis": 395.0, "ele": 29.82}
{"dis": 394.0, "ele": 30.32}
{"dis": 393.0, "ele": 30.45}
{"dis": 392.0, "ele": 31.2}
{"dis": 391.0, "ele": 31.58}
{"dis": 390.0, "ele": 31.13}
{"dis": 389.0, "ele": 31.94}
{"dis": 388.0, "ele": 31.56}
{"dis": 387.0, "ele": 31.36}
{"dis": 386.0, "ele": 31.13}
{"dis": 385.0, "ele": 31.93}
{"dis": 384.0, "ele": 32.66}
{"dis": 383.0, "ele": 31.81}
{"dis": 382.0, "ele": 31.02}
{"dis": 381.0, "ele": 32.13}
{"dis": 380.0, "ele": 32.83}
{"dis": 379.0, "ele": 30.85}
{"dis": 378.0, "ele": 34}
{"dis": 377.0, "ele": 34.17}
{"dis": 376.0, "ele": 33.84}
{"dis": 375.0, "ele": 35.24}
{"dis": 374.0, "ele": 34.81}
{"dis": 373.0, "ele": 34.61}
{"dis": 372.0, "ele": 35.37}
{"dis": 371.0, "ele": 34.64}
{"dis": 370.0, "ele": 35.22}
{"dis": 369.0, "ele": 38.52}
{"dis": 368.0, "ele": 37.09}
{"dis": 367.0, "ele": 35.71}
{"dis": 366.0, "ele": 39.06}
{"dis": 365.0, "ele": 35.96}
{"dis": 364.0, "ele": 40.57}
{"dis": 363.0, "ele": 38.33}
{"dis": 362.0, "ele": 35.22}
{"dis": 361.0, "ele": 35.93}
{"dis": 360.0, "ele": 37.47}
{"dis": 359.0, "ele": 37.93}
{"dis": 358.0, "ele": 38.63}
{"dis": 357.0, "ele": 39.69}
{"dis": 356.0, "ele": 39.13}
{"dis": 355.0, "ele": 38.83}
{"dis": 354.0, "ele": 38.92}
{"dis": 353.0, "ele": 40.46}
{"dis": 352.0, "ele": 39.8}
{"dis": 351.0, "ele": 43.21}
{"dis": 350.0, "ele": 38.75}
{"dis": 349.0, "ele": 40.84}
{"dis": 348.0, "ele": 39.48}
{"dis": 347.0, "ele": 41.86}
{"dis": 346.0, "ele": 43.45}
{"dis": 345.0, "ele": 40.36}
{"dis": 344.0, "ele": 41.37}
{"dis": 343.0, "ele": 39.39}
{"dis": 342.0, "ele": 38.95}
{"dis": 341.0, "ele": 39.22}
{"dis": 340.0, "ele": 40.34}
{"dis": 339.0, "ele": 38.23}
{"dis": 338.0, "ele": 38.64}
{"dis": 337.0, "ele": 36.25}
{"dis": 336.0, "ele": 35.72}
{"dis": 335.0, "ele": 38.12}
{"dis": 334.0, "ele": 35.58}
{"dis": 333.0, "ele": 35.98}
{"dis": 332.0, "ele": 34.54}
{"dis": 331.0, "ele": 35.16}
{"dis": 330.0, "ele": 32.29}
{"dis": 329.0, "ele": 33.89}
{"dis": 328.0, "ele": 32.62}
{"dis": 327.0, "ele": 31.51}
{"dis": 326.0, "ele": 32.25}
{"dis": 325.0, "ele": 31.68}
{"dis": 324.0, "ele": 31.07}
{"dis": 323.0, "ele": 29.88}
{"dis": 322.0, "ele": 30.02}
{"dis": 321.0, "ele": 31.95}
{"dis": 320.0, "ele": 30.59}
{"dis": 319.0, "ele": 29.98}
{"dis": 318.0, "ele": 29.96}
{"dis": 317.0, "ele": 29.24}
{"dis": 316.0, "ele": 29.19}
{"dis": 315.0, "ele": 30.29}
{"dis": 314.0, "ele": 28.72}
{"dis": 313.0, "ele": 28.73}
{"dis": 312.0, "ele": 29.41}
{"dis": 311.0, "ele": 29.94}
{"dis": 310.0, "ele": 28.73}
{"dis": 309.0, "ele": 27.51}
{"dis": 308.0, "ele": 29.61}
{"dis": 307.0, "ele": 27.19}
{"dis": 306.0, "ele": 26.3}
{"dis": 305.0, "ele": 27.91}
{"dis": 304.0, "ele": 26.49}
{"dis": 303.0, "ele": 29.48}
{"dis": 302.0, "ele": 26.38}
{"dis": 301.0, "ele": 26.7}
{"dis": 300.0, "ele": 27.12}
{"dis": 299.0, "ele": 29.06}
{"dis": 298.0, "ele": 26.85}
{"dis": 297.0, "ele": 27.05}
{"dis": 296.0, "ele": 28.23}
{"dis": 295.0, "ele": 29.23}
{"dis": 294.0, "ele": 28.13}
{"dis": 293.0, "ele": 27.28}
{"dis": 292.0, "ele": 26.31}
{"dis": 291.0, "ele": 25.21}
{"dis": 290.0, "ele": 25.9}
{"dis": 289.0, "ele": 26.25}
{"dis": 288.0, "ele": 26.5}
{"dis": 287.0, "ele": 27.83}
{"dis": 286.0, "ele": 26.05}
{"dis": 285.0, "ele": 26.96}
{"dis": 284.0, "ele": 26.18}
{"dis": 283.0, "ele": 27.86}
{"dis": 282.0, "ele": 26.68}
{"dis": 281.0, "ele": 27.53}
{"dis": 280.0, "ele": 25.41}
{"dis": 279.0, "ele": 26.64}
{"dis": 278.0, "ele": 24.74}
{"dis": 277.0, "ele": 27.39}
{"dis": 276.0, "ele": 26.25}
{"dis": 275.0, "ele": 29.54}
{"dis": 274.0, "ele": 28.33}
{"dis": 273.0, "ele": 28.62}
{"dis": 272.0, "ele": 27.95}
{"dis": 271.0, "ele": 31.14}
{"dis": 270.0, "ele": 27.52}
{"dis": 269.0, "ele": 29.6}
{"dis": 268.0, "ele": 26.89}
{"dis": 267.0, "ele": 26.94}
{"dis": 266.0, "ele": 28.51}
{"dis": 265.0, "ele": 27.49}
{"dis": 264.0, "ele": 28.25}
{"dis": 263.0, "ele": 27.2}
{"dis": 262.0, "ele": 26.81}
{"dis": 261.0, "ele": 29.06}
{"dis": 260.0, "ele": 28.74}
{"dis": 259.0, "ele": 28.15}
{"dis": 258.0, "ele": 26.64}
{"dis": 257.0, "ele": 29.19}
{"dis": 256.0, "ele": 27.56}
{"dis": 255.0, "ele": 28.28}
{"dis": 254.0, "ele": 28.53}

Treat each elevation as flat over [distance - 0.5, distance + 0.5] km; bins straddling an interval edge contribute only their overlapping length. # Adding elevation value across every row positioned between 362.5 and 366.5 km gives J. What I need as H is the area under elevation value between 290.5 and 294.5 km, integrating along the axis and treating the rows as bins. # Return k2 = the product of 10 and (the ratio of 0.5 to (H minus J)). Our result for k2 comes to -0.11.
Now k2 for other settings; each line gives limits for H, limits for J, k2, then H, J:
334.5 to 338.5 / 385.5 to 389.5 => 0.22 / 149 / 126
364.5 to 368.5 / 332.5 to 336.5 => 2.07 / 148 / 145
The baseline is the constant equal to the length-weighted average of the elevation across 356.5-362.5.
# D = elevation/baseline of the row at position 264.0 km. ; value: 0.75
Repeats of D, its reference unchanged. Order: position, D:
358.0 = 1.03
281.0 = 0.73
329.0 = 0.90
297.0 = 0.72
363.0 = 1.02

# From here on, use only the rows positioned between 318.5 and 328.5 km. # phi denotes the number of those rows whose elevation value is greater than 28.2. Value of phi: 10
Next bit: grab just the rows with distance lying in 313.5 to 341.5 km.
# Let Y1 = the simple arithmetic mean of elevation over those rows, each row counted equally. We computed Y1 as 33.3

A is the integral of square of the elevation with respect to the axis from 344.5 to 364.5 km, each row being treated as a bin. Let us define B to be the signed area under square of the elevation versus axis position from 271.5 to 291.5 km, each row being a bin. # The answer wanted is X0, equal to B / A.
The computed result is 0.5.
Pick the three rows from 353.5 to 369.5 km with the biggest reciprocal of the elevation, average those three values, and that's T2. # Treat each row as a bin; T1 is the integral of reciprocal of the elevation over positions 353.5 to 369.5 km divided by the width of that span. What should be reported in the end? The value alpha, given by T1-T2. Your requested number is -0.0017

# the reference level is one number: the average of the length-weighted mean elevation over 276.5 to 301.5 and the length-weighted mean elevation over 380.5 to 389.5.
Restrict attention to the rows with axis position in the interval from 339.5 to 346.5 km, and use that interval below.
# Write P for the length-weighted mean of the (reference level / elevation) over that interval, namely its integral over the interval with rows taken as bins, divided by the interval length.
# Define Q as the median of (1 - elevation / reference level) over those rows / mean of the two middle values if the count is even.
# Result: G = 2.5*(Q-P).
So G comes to -2.75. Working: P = 0.73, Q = -0.38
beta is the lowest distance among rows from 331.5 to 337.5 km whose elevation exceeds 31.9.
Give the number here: 332.0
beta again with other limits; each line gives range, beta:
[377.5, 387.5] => 378.0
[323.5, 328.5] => 326.0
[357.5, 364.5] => 358.0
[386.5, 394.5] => 389.0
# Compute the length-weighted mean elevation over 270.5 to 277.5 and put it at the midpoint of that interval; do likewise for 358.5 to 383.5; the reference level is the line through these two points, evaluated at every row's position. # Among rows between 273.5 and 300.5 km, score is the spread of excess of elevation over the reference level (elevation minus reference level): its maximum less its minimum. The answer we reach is 5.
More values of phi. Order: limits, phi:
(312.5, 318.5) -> 6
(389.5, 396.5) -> 7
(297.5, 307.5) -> 2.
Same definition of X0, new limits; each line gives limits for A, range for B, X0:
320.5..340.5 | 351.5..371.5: 1.2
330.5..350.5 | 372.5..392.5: 0.7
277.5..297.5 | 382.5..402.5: 1.3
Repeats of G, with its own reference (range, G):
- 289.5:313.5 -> -2.49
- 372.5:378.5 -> -2.56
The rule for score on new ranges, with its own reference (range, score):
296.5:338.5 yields 10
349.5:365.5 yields 9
